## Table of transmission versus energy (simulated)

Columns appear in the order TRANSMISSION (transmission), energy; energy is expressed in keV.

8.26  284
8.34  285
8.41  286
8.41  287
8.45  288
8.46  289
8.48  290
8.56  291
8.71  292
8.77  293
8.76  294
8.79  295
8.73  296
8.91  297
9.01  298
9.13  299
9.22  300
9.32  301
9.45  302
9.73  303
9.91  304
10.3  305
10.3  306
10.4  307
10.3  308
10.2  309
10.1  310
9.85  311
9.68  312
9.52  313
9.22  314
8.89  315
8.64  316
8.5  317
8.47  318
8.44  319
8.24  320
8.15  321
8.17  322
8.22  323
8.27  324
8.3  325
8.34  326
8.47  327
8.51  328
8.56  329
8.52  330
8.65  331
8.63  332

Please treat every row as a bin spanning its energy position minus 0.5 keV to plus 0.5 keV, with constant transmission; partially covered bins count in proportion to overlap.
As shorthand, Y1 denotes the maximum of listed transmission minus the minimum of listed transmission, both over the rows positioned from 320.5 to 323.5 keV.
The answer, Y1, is 0.07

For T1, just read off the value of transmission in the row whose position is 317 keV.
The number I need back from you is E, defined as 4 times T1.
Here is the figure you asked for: 34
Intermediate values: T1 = 8.5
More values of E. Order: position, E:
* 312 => 39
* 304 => 40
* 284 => 33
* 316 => 35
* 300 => 37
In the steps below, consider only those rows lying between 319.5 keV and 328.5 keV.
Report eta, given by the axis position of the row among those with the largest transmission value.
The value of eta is 328 keV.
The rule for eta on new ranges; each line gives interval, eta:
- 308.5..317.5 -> 309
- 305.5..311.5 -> 307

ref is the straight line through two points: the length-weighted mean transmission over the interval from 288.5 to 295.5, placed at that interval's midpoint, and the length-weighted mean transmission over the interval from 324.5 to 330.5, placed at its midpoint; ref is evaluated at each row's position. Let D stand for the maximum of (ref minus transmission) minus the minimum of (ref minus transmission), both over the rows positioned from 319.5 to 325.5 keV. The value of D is 0.17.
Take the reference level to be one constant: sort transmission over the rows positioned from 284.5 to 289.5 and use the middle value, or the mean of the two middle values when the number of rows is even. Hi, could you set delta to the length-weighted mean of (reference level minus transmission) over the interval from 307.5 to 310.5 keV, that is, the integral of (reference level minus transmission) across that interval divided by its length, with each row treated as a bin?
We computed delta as -1.79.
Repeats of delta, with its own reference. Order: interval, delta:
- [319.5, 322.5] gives 0.22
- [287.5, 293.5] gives -0.16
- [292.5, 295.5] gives -0.36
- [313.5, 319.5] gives -0.28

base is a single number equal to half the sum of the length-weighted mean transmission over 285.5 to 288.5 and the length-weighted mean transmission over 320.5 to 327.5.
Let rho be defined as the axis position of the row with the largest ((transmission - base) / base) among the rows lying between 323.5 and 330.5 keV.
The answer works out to 329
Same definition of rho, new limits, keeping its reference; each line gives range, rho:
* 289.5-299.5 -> 299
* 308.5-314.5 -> 309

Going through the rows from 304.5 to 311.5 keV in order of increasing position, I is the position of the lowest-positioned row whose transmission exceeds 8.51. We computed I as 305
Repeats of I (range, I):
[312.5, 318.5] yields 313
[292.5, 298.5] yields 293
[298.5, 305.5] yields 299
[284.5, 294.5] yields 291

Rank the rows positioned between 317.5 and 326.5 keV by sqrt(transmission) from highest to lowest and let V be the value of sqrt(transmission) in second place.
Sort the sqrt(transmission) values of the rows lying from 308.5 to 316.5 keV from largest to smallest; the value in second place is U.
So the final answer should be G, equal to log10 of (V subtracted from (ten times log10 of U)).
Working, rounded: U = 3.18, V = 2.91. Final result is 0.33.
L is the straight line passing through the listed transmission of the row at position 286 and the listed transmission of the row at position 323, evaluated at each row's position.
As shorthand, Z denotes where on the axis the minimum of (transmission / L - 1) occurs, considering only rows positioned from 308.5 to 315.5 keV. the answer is 315 keV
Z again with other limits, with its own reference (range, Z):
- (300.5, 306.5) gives 301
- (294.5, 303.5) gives 296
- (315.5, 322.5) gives 321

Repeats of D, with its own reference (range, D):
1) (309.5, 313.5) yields 0.56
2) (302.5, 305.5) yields 0.58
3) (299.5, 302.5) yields 0.24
